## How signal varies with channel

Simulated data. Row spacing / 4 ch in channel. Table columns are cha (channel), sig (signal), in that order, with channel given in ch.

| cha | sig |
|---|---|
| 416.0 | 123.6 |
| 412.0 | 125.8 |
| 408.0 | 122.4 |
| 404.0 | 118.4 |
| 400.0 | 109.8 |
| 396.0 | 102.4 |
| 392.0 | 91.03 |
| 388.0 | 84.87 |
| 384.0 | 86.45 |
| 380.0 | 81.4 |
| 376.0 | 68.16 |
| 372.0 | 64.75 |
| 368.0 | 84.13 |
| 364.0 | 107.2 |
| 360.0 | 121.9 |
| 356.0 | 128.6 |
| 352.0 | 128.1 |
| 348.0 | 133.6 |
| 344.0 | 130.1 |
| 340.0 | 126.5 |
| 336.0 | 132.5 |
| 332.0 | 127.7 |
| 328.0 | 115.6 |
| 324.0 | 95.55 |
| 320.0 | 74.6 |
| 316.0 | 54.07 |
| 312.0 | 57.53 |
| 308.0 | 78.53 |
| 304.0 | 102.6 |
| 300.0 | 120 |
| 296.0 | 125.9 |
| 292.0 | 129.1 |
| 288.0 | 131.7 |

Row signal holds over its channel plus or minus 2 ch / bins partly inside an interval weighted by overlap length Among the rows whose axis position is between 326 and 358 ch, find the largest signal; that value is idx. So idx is 133.6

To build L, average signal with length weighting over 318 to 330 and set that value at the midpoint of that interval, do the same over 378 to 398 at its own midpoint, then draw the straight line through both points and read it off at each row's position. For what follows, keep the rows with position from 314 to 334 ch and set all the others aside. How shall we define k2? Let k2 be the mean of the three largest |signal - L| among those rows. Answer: 32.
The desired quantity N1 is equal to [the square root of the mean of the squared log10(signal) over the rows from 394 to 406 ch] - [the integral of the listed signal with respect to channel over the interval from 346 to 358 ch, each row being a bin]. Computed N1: -1559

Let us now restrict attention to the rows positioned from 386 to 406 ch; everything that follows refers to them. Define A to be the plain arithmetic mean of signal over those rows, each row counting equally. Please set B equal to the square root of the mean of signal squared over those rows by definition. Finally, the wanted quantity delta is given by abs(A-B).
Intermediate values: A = 101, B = 102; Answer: 0.7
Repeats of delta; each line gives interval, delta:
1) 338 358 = 0.0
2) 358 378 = 2.7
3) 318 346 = 1.8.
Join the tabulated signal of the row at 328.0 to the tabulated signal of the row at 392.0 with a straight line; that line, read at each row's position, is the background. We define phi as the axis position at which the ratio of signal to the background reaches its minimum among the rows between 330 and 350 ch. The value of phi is 332.0 ch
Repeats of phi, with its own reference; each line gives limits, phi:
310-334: 316.0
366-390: 372.0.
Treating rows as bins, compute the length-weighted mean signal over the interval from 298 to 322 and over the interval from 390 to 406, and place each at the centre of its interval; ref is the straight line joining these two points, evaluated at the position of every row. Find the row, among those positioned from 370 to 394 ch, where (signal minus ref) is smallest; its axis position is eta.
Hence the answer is 372.0 ch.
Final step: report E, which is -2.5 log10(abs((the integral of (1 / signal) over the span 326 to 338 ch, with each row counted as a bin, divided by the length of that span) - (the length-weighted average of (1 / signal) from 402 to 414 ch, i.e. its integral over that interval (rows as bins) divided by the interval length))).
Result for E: 9.4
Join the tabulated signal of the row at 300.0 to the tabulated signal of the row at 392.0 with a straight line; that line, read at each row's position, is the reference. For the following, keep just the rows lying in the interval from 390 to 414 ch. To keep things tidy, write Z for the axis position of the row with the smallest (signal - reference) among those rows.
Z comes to 392.0 ch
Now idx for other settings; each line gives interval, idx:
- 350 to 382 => 128.6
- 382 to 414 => 125.8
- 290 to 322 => 129.1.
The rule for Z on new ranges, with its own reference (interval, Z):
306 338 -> 316.0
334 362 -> 340.0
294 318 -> 316.0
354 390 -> 372.0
